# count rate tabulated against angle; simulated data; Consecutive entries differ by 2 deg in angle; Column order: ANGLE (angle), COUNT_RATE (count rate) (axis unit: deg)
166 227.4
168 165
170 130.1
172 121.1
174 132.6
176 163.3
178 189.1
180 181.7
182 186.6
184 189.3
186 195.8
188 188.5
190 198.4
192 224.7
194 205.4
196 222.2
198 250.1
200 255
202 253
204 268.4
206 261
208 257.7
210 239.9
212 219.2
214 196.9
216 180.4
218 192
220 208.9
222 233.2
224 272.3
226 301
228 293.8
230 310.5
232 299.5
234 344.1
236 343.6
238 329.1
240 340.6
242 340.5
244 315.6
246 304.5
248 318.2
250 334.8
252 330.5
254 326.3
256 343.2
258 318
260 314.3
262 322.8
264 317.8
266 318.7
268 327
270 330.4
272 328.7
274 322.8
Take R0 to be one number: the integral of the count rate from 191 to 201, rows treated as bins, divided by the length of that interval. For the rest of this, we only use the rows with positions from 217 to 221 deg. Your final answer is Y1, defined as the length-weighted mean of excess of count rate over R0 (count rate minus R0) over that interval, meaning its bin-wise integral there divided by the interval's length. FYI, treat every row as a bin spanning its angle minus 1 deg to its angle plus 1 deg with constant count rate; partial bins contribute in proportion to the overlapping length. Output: -31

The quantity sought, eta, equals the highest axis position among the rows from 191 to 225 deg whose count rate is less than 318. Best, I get 224 deg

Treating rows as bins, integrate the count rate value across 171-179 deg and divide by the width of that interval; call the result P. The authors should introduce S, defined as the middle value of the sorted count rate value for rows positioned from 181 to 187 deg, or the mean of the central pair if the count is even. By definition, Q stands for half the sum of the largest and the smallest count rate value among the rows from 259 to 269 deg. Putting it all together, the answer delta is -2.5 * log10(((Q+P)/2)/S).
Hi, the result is -0.24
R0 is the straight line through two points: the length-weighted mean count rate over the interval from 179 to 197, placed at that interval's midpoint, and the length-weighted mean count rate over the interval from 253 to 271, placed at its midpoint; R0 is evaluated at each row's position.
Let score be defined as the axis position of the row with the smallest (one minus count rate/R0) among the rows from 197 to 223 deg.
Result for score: 204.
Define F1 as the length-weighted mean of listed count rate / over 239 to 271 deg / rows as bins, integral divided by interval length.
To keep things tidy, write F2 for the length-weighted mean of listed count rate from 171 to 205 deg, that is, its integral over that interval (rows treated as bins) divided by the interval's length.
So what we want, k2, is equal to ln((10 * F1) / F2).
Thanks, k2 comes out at 2.8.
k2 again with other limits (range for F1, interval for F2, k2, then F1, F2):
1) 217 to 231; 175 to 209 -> 2.5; 259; 217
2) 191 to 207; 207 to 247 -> 2.2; 242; 276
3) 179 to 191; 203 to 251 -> 1.9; 190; 279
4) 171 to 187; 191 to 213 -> 2.0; 170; 242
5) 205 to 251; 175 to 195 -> 2.7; 280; 192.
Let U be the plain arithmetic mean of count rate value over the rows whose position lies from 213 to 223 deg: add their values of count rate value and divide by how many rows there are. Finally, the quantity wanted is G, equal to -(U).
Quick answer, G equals -202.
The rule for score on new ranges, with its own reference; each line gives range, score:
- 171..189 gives 178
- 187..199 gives 198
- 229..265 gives 234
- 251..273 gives 256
